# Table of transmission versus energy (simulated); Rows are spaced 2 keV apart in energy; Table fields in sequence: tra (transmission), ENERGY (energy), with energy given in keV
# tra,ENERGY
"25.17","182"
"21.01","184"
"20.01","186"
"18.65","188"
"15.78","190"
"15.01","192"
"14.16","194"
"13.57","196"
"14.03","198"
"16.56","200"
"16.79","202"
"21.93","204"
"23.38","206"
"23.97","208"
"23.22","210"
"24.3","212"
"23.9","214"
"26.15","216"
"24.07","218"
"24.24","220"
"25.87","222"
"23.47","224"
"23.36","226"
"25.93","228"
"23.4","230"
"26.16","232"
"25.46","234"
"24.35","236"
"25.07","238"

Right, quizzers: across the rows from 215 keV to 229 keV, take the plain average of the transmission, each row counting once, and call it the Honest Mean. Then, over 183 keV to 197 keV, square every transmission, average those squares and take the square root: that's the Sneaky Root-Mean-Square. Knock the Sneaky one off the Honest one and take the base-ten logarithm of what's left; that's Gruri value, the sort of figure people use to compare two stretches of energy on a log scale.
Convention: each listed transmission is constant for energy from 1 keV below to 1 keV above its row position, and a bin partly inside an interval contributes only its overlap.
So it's 0.88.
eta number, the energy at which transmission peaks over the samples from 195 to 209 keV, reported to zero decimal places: 208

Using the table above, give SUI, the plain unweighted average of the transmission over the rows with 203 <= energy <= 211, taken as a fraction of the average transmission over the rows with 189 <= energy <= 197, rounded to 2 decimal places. 1.58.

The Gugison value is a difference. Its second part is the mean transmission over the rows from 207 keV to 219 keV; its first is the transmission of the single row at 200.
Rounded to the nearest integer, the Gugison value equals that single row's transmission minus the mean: -8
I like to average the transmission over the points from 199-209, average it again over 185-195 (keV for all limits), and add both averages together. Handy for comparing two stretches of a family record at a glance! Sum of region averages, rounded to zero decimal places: 37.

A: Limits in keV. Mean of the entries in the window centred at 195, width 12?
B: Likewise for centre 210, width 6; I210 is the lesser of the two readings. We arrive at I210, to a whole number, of 15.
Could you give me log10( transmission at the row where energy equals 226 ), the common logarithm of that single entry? 1.37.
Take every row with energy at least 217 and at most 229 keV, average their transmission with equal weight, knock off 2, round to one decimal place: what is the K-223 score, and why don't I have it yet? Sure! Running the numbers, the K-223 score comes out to 22.5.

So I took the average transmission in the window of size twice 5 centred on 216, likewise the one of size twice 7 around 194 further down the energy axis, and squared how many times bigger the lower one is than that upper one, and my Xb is 0.39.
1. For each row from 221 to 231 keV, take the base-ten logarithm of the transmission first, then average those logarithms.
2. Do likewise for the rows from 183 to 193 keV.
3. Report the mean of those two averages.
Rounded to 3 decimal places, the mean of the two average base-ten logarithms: 1.320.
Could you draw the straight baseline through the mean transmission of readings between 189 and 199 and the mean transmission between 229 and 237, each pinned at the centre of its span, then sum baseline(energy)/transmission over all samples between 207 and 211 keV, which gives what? 1.6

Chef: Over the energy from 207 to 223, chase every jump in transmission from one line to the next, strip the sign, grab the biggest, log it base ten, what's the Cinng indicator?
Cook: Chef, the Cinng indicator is 0.35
